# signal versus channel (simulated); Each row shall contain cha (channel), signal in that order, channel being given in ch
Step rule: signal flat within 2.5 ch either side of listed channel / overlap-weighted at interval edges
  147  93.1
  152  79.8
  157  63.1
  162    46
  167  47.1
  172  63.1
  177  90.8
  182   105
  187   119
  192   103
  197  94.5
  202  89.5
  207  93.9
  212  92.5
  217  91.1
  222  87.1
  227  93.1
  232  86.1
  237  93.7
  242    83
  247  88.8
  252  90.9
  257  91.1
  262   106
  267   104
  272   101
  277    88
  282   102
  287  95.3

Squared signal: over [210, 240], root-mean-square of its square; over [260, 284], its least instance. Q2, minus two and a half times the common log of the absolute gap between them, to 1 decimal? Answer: -6.7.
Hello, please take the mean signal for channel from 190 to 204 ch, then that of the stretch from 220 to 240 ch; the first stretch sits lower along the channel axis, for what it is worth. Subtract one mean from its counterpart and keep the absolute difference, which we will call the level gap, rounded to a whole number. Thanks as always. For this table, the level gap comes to 6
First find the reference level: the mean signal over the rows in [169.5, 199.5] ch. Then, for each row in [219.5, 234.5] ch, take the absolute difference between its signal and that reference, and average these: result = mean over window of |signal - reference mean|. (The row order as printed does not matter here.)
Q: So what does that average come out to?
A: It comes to 7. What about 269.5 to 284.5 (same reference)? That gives 6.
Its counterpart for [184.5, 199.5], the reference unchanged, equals 11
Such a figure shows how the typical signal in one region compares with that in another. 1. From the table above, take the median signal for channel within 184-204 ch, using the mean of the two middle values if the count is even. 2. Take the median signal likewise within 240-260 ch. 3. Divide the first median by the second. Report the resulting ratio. 1.1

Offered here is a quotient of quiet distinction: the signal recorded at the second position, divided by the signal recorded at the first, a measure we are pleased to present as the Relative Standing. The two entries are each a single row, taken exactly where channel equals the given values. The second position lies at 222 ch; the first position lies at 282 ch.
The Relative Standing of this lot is 0.85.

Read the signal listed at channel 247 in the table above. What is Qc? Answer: 88.8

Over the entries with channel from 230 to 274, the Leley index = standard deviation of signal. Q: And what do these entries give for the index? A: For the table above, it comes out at 8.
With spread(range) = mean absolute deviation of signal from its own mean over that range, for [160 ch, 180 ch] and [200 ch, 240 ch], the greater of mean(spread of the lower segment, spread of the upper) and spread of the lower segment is 15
